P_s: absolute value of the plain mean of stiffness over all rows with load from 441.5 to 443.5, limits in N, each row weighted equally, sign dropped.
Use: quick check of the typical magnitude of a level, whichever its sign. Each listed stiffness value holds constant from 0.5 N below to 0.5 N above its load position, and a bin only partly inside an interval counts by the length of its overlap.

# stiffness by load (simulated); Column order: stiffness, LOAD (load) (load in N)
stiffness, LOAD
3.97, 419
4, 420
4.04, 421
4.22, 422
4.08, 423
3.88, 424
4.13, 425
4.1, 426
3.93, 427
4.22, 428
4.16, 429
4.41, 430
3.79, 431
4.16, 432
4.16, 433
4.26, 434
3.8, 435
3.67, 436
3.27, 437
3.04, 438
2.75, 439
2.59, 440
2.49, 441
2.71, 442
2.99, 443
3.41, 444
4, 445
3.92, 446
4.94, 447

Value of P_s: 2.85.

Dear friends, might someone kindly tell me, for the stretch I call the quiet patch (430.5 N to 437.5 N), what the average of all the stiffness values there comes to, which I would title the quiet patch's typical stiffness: 3.87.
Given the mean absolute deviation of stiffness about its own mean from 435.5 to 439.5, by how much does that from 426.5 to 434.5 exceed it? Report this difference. -0.15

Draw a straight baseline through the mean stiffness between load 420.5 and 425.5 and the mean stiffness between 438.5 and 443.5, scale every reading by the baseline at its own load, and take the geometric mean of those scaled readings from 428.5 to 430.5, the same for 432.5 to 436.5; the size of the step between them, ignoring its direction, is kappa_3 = 0.043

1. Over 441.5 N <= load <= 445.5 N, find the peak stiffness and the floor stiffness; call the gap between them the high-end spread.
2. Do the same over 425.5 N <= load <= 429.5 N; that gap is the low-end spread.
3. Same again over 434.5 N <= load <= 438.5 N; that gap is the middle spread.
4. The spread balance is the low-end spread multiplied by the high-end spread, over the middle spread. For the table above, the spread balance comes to 0.49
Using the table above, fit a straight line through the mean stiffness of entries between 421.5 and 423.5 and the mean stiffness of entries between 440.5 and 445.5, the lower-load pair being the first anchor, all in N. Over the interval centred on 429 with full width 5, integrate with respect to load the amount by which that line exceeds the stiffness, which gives -1.39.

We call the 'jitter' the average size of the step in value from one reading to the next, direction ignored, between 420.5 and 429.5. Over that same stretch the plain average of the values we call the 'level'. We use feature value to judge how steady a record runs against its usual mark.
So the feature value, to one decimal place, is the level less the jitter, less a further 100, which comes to -96.1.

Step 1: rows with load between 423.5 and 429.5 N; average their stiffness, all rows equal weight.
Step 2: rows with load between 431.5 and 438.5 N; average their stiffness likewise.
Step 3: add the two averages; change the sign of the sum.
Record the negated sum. -7.84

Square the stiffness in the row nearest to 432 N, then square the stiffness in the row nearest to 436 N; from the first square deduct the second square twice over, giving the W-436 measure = -9.6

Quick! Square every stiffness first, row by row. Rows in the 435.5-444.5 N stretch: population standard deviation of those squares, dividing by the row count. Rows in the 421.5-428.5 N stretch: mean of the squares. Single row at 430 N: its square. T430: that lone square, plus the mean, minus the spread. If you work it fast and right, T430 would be 34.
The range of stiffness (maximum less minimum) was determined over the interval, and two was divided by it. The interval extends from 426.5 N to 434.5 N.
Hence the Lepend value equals 3.2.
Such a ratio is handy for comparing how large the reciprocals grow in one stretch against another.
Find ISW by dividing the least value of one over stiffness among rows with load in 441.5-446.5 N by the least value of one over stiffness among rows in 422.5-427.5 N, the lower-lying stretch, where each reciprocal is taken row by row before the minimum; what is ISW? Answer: 1.03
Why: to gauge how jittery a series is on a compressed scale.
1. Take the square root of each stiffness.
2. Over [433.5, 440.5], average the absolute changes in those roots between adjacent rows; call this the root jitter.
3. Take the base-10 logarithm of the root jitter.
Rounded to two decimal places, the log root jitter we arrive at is -1.12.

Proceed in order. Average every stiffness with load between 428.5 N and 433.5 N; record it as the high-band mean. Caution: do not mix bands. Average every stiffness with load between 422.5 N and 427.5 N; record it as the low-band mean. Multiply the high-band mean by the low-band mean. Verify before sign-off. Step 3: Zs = 16.6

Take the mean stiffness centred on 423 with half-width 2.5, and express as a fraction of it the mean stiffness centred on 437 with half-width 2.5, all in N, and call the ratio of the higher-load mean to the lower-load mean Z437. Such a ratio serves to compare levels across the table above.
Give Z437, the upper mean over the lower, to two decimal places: 0.81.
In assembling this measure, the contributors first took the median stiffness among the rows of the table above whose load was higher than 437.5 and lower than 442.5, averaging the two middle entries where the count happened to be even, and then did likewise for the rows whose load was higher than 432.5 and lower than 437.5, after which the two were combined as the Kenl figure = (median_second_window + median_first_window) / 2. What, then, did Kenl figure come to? 3.3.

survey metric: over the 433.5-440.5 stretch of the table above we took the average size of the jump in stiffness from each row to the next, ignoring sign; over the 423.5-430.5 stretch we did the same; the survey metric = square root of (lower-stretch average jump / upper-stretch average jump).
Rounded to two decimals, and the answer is 0.79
